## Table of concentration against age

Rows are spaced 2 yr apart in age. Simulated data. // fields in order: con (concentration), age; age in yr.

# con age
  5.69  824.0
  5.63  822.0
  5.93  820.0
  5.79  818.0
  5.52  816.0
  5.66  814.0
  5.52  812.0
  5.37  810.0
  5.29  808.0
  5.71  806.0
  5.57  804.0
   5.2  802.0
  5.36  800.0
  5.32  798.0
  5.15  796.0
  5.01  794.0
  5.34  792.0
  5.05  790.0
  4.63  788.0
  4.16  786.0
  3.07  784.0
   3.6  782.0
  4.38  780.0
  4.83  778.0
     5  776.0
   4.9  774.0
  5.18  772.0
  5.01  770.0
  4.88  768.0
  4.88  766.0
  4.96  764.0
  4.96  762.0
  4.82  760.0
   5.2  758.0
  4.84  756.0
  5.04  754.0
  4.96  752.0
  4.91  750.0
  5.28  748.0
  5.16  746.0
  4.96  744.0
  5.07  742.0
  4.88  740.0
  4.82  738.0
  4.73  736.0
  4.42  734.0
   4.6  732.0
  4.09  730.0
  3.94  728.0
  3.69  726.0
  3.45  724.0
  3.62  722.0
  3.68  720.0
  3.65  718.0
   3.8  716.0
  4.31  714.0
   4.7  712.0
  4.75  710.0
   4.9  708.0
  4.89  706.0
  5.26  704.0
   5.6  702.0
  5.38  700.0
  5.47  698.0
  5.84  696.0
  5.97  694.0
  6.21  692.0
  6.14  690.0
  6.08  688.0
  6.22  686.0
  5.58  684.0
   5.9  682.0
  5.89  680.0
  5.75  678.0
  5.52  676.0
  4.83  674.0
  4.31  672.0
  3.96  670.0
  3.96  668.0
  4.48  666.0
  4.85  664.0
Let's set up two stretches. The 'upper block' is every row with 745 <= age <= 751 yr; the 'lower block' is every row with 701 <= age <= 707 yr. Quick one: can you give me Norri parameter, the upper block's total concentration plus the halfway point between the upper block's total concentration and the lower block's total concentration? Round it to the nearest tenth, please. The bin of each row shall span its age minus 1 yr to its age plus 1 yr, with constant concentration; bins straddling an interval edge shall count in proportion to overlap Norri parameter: 30.9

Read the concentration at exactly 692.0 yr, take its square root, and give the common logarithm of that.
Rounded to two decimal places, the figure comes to 0.40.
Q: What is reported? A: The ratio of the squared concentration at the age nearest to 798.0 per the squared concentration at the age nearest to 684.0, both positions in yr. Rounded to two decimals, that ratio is 0.91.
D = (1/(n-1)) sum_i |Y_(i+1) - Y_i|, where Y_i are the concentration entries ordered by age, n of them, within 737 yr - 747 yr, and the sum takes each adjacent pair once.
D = 0.14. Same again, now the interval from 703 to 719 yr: 0.23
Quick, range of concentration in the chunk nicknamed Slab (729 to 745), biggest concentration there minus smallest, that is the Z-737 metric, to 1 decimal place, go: 1.0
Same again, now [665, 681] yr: 1.9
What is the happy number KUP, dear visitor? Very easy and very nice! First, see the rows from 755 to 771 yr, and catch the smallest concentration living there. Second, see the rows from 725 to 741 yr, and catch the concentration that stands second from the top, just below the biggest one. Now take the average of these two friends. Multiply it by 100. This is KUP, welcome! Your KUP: 482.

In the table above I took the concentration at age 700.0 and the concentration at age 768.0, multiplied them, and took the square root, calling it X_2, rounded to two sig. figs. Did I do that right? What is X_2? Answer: 5.1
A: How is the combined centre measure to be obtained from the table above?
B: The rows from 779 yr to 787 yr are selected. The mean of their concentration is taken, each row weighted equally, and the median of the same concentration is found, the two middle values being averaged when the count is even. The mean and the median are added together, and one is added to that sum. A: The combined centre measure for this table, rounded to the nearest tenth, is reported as 8.7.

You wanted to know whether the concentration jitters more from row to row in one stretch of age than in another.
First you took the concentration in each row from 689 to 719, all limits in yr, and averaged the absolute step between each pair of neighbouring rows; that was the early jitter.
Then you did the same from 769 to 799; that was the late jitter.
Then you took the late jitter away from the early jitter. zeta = -0.16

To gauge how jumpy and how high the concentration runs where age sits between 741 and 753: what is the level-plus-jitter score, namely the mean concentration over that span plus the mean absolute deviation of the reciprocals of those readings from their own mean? 5.06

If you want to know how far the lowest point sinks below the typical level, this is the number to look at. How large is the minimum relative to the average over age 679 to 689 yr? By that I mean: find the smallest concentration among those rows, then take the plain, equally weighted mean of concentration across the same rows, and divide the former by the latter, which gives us 0.94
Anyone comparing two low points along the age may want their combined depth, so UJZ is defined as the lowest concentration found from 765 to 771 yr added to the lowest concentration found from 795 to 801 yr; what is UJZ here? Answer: 10.0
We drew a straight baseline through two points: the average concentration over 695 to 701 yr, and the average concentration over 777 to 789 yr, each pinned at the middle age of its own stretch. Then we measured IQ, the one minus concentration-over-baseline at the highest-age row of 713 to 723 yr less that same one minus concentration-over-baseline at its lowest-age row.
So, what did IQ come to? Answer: 0.11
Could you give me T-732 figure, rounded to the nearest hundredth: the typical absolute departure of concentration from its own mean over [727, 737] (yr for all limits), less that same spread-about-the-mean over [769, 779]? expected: 0.18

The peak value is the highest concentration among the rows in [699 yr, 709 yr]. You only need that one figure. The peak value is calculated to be 5.6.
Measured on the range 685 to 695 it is 6.22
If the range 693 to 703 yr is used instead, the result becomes 5.97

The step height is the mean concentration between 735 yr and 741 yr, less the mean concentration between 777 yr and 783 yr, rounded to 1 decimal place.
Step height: 0.5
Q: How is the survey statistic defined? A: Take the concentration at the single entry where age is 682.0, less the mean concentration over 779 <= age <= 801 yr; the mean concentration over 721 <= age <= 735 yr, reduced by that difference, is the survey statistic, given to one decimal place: 2.7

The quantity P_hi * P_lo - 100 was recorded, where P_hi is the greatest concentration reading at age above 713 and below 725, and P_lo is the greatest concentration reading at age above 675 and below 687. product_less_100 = -73.2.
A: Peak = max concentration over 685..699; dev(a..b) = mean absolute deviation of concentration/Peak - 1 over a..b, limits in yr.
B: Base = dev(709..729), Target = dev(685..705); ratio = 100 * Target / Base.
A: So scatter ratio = 83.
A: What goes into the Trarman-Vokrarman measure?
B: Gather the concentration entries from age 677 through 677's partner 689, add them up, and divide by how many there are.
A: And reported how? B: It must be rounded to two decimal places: 5.90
